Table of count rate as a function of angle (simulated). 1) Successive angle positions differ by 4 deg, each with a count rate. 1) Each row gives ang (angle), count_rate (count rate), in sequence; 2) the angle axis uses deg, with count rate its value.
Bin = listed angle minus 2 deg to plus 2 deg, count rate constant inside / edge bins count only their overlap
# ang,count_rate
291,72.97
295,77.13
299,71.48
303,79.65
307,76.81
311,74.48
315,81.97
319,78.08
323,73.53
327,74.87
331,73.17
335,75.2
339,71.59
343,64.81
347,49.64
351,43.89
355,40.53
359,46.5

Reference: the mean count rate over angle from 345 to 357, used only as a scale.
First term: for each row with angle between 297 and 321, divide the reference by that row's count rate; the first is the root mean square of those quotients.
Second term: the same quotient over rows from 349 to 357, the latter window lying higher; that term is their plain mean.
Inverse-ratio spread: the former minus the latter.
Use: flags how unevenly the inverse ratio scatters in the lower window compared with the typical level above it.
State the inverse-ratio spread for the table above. -0.48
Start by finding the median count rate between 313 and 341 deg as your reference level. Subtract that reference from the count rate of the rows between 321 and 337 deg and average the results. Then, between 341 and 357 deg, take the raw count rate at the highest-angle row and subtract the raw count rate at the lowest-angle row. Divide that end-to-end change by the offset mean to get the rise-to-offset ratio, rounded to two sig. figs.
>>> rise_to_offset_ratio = 36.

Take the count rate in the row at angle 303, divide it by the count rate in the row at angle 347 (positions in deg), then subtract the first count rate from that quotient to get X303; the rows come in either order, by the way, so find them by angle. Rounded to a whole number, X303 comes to -78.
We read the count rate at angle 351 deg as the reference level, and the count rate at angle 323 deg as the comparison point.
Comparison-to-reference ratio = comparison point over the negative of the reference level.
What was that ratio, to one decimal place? -1.7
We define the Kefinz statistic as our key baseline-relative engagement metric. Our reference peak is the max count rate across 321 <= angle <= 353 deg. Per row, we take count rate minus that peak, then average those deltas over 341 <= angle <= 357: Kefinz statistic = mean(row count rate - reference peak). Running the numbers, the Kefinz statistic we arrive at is -25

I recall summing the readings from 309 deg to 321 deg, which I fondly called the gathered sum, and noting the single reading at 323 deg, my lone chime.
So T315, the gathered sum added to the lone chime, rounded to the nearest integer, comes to 308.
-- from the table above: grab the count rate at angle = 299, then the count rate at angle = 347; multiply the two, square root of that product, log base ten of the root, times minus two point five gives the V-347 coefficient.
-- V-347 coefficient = -4.44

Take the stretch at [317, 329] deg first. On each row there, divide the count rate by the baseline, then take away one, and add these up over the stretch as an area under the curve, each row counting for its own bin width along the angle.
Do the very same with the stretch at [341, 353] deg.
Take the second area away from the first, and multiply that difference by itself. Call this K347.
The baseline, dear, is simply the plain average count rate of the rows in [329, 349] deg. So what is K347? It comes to 16.6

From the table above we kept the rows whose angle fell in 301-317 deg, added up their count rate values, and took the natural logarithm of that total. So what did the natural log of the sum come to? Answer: 5.75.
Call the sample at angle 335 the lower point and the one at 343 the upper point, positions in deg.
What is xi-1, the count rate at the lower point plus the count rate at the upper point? 140.0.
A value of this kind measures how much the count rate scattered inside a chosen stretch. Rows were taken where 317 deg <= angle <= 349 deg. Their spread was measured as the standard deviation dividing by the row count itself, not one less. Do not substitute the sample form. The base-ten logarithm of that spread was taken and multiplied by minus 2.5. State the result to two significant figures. -2.3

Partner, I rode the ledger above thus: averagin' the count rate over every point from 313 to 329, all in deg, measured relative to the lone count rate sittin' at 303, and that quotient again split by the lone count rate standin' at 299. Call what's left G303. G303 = 0.0135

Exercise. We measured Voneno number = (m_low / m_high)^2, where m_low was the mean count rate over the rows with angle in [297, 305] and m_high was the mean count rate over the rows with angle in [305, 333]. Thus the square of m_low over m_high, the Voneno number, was 1.0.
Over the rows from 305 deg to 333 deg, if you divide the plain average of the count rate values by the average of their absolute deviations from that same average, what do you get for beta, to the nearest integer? 31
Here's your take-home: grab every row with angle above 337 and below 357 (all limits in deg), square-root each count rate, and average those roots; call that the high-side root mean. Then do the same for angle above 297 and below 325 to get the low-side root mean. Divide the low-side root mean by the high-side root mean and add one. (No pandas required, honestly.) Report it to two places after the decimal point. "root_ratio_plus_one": 2.20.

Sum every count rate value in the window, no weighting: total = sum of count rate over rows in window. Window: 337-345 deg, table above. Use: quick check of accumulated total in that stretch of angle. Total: 136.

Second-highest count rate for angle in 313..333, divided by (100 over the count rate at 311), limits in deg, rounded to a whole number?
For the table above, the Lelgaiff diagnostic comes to 58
